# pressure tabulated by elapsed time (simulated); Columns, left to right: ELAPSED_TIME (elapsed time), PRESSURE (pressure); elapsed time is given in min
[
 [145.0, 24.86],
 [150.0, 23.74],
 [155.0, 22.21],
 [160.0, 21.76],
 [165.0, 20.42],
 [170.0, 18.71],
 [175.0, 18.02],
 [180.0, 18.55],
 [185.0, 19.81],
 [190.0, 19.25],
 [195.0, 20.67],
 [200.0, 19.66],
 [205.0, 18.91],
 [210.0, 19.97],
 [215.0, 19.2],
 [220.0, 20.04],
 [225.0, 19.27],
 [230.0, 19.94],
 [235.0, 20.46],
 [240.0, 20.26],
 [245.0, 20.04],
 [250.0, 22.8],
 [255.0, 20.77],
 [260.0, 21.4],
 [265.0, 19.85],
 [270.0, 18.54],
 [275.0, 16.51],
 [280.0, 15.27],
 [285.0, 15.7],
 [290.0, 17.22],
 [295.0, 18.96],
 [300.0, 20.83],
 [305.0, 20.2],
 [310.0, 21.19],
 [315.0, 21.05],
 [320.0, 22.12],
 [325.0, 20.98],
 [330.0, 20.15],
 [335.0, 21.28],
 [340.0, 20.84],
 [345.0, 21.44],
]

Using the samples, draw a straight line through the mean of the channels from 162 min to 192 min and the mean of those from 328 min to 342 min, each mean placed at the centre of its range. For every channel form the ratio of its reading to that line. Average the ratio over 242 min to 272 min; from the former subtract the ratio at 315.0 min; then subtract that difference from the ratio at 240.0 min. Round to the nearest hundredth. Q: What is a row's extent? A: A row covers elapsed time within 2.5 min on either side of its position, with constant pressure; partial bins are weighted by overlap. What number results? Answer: 1.02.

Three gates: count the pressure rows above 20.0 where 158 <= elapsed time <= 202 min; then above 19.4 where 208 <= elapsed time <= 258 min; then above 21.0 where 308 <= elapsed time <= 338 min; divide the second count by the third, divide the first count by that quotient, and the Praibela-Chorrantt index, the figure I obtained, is 1.5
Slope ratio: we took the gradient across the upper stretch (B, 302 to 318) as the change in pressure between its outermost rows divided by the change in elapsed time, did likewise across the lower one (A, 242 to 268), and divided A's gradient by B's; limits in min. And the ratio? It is -0.11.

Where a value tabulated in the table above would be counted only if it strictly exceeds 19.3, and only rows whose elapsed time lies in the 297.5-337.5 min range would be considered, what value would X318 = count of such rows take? 8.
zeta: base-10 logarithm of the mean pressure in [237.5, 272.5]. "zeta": 1.31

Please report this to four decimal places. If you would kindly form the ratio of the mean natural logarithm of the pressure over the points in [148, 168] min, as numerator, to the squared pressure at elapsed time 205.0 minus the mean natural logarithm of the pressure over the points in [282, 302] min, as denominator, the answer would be 0.0087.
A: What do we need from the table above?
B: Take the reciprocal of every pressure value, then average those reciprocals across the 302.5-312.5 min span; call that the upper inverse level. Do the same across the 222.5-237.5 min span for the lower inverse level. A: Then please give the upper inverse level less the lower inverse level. -0.0020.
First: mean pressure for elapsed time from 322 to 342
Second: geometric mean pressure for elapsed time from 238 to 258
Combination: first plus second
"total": 41.8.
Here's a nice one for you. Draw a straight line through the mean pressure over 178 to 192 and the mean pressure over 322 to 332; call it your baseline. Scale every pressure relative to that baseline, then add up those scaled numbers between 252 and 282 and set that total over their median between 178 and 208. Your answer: 5.6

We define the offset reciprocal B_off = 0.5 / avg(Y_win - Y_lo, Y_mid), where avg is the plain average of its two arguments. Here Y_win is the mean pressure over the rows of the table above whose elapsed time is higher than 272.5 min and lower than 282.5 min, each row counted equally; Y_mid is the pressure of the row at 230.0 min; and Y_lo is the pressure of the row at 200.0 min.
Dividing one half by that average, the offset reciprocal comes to 0.062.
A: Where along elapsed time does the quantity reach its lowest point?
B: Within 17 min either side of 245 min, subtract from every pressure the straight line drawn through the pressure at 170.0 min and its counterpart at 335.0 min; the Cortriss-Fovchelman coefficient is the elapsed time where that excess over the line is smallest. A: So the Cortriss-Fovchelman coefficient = 245.0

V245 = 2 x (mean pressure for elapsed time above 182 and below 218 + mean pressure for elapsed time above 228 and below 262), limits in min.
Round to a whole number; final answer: 81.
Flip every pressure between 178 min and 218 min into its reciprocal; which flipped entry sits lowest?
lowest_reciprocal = 0.0484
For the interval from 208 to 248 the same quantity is 0.0489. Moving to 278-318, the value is 0.0472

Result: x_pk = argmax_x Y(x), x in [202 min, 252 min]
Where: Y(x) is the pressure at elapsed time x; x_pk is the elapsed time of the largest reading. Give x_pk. 250.0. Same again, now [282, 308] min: 300.0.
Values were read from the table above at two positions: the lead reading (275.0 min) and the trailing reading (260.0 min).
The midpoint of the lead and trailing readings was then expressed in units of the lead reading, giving 1.15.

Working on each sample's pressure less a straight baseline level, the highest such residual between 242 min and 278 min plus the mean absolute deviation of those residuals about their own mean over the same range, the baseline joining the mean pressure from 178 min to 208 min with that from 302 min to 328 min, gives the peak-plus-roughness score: 4.1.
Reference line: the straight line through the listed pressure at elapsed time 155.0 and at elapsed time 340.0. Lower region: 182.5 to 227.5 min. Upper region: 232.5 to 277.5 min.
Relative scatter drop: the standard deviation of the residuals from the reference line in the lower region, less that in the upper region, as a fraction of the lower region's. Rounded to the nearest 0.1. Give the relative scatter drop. -2.2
